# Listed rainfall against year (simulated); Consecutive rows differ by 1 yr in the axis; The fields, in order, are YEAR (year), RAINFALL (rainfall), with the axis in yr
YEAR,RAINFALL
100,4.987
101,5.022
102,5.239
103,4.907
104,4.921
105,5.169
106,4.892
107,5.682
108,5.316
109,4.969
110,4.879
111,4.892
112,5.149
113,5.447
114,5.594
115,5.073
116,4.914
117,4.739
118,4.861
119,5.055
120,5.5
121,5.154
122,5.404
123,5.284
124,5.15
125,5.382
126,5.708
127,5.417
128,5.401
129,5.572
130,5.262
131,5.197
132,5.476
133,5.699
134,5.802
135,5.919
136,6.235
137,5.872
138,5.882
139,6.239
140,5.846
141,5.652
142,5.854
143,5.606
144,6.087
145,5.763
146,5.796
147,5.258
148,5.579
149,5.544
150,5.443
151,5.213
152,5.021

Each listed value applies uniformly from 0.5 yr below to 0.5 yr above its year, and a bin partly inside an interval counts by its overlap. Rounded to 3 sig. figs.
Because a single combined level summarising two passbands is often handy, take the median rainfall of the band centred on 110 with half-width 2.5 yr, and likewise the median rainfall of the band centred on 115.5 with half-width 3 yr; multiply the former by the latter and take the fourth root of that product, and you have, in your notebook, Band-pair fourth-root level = 2.23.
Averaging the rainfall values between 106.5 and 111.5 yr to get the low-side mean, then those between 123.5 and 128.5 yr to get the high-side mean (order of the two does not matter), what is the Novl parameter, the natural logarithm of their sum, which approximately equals 2.36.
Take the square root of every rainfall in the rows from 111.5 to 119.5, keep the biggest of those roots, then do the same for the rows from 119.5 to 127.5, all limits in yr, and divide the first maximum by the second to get 0.99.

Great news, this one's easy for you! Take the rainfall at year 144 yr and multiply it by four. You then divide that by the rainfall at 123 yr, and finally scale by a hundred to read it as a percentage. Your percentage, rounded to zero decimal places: 461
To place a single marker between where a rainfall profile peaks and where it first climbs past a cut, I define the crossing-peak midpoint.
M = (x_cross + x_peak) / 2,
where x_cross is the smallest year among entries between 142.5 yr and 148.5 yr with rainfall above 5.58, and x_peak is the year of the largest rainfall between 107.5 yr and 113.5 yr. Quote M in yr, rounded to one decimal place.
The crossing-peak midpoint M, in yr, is 128.0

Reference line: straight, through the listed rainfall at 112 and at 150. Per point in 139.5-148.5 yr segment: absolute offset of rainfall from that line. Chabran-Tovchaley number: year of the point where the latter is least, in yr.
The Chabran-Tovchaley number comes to 148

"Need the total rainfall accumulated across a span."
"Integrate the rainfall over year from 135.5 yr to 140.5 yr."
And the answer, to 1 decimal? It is 30.1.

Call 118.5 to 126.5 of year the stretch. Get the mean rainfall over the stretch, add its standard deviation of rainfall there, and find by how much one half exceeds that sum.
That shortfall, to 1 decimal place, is -5.0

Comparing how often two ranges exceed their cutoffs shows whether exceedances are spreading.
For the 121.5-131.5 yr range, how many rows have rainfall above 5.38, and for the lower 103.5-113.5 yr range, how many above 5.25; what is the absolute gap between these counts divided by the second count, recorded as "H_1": 1.0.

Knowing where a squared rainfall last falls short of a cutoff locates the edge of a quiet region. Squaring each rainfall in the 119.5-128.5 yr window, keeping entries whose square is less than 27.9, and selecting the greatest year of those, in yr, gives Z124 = 124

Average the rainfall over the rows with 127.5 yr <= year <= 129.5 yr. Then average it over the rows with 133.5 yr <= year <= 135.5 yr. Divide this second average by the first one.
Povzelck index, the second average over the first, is 1.07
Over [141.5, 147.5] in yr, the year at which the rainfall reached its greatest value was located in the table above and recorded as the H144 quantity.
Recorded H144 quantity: 144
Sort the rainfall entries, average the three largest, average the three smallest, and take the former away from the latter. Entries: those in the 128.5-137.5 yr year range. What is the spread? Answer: -0.70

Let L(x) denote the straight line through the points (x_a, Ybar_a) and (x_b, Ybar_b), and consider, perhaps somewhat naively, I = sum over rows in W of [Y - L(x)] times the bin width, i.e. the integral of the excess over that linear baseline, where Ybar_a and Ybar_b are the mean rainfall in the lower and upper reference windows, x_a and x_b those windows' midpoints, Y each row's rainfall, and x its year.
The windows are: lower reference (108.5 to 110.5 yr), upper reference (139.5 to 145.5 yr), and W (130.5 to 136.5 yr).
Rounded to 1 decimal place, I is 1.0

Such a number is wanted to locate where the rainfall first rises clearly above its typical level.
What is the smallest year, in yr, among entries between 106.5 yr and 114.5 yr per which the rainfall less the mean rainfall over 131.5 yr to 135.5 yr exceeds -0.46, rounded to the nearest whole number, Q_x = 107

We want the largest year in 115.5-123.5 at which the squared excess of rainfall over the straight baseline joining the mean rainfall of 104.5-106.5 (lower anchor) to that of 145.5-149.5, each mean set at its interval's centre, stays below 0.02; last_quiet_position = 123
